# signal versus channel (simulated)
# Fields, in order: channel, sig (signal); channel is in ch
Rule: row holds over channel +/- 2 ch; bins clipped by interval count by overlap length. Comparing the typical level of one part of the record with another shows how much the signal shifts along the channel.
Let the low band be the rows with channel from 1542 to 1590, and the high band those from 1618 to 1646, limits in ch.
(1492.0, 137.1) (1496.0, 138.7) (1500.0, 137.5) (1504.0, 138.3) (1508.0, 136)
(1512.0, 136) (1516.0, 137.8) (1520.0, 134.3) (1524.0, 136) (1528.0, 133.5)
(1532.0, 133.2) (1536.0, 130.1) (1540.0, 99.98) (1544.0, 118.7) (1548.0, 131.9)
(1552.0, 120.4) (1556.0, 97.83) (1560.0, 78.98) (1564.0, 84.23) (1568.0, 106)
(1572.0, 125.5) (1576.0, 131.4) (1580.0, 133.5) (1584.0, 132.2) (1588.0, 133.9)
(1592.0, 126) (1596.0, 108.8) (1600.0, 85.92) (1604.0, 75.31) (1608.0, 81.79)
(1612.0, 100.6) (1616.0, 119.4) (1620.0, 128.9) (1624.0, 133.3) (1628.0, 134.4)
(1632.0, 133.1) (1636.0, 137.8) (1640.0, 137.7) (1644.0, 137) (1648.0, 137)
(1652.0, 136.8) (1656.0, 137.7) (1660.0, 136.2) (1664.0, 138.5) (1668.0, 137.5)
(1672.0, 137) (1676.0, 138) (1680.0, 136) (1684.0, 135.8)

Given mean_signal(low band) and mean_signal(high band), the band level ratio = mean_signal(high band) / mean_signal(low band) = 1.2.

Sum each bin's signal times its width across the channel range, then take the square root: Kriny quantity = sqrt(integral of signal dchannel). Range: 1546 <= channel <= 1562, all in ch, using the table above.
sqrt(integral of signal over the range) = 41.4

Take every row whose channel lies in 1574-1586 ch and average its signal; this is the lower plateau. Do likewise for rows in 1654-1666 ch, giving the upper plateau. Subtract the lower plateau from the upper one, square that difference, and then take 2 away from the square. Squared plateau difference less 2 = 24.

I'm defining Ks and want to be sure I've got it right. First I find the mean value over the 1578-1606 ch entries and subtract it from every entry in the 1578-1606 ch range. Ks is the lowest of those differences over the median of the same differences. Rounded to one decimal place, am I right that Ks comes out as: -3.1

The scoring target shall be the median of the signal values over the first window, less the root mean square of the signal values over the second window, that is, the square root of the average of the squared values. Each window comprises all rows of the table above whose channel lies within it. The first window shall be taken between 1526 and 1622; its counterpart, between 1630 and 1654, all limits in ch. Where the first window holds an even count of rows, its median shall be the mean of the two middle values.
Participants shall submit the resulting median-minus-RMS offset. -17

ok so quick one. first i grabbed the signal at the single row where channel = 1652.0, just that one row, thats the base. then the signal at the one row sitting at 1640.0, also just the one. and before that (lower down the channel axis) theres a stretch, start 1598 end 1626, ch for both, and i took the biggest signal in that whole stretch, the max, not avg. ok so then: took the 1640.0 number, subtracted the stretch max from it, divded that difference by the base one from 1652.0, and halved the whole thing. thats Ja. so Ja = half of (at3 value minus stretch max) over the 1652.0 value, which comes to 0.02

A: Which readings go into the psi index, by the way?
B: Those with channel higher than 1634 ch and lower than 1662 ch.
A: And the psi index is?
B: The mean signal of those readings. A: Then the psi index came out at 137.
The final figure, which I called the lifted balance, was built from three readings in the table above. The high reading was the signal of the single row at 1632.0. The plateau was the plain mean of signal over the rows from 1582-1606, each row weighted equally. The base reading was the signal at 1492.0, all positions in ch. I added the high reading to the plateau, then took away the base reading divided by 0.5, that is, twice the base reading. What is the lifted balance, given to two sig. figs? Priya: -31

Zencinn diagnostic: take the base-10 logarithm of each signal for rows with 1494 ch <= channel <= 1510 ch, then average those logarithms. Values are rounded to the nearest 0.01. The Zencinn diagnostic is 2.14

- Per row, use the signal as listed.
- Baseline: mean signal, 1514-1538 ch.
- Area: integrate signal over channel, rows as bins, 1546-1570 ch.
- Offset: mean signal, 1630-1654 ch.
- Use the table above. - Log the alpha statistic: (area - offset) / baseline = 17.4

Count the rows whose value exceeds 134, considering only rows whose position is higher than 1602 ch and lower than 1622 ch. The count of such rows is 0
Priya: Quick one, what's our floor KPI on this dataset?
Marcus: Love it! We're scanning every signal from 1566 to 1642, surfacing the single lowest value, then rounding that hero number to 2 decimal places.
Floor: 75.31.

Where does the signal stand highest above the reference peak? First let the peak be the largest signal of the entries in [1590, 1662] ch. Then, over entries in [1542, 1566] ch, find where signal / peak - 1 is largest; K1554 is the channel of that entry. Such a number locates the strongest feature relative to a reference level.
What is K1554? 1548.0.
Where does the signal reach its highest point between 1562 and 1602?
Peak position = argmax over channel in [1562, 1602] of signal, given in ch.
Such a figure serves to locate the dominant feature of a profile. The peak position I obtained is 1588.0 ch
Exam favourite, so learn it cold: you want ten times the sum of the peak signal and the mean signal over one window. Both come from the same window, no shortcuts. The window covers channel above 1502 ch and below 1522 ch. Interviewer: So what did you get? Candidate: 2748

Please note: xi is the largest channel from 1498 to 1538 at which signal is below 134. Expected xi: 1536.0 ch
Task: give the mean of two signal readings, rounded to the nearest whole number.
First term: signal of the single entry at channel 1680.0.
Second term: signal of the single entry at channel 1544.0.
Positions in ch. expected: 127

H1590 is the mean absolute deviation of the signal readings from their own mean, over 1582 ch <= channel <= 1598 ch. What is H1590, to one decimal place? 8.2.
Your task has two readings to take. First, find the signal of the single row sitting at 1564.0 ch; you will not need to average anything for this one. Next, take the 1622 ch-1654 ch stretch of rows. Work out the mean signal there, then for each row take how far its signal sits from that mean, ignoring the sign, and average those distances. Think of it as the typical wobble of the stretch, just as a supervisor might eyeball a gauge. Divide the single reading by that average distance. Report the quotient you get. 49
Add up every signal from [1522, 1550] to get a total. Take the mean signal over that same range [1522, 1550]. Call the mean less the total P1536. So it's -757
